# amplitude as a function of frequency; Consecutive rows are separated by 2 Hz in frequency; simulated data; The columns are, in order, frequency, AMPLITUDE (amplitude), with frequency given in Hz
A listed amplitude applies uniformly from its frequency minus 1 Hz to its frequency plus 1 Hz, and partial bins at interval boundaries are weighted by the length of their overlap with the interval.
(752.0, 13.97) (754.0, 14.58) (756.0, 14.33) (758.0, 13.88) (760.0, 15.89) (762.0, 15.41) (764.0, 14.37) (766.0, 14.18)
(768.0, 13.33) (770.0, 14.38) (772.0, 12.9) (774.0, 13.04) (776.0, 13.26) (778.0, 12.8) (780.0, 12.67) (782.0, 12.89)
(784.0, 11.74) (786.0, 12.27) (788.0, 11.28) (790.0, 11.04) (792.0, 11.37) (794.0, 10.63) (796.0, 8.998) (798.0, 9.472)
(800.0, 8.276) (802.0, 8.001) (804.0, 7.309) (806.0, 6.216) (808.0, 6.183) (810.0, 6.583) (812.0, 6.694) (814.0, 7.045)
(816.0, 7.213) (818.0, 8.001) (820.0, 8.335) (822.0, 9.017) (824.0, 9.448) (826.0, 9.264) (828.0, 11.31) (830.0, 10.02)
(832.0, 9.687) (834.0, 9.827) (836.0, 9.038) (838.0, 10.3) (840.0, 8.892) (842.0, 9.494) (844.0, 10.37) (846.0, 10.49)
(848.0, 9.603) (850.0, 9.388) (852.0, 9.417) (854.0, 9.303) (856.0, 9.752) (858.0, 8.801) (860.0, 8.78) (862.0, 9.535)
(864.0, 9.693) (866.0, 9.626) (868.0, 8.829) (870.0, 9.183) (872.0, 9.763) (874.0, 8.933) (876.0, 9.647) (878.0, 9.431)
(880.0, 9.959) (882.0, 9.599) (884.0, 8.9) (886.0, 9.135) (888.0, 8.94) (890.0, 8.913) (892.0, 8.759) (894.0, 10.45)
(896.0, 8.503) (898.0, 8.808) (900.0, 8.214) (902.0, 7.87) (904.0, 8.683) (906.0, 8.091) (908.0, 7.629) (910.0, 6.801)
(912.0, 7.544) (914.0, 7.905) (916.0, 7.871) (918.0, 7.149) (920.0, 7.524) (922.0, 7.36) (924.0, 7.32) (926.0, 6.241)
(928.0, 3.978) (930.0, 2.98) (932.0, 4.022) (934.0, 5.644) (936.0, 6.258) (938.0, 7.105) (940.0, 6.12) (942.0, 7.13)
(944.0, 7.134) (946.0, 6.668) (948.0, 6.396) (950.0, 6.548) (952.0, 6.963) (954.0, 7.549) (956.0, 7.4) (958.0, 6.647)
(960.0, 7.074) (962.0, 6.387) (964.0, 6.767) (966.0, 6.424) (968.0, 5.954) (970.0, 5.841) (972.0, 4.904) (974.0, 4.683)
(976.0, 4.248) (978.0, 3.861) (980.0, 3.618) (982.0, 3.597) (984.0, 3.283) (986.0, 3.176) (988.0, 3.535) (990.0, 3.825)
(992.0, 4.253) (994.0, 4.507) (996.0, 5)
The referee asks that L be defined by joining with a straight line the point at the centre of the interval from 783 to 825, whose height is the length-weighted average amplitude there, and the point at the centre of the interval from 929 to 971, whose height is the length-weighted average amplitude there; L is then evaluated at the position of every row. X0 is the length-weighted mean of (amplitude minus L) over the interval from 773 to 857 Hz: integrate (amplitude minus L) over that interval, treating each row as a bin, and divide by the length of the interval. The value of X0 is 1.0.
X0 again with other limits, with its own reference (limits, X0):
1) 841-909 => 1.6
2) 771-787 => 3.5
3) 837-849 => 1.7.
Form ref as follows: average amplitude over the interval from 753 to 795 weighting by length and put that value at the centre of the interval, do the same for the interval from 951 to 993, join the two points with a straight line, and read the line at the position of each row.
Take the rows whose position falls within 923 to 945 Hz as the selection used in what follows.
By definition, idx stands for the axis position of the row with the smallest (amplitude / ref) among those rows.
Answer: 930.0 Hz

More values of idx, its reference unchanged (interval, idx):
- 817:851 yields 818.0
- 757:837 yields 806.0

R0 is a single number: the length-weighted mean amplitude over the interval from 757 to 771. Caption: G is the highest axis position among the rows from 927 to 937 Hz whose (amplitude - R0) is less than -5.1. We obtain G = 936.0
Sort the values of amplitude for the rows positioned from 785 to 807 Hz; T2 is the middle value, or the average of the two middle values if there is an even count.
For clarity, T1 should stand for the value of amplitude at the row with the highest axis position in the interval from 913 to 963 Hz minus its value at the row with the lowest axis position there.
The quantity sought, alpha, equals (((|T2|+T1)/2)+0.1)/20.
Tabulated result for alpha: 0.20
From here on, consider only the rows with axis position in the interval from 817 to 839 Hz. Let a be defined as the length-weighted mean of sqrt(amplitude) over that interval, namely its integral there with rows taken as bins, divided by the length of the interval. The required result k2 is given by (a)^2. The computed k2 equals 9.46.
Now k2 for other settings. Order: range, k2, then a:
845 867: 9.48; 3.08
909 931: 6.49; 2.55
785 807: 9.44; 3.07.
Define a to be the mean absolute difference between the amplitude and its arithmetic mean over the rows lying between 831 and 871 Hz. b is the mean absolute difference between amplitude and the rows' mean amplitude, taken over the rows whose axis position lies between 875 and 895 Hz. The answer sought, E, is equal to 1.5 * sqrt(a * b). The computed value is 0.6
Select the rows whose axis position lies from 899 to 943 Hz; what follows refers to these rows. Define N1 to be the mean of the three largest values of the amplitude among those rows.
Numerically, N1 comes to 8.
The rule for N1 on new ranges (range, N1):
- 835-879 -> 10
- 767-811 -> 14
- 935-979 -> 7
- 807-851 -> 11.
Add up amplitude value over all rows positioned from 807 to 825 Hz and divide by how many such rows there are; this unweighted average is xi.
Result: 7.6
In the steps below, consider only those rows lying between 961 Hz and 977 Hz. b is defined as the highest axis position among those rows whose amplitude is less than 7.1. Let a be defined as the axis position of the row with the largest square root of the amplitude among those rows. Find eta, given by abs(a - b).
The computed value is 12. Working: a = 964.0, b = 976.0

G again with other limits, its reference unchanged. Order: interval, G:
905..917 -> 916.0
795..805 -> 804.0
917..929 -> 928.0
